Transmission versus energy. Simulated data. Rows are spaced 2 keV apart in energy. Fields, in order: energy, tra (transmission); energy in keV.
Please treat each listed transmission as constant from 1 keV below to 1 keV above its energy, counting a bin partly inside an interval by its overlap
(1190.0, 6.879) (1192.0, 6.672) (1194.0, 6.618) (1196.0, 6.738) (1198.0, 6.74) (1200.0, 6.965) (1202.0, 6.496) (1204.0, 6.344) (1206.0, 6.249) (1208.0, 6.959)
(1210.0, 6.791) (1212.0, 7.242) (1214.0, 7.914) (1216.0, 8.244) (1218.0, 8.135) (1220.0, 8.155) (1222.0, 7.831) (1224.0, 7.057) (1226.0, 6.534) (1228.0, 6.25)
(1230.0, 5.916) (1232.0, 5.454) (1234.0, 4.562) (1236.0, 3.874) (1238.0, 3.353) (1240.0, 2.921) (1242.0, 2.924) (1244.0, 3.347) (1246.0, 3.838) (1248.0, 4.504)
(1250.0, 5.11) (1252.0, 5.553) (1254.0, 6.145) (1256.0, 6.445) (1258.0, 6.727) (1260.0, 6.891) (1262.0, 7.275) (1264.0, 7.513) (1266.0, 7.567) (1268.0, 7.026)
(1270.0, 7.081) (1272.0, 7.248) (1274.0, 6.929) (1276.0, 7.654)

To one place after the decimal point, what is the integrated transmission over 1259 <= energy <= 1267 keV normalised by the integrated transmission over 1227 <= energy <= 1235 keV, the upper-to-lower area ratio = 1.3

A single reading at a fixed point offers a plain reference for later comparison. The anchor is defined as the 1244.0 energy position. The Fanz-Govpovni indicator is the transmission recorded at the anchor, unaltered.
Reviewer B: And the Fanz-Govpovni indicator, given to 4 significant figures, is 3.347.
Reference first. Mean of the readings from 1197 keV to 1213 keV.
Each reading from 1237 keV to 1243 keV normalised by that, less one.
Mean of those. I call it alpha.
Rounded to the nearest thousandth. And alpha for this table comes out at -0.544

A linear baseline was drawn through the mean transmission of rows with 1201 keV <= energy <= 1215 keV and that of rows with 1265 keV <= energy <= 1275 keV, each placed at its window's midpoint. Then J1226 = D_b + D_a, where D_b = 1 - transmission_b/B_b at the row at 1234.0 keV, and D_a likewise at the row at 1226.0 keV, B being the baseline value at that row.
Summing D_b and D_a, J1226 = 0.41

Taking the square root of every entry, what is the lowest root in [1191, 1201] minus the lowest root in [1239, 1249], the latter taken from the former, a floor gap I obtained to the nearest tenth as 0.9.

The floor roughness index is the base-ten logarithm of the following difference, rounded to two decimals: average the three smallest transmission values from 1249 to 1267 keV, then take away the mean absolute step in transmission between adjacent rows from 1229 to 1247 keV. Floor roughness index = 0.71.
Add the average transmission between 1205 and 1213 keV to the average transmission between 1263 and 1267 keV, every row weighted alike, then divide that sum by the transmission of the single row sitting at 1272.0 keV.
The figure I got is 2.0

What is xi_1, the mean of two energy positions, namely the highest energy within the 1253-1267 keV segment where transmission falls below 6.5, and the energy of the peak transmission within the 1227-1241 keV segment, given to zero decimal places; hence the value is 1242 keV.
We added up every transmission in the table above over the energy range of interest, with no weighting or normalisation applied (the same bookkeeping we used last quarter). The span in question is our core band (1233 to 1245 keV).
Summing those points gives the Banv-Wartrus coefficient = 21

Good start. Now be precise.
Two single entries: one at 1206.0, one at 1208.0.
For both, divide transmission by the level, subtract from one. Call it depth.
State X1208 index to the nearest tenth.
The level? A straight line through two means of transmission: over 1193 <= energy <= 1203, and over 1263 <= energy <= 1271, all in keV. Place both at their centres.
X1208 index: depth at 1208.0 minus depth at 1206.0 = -0.1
